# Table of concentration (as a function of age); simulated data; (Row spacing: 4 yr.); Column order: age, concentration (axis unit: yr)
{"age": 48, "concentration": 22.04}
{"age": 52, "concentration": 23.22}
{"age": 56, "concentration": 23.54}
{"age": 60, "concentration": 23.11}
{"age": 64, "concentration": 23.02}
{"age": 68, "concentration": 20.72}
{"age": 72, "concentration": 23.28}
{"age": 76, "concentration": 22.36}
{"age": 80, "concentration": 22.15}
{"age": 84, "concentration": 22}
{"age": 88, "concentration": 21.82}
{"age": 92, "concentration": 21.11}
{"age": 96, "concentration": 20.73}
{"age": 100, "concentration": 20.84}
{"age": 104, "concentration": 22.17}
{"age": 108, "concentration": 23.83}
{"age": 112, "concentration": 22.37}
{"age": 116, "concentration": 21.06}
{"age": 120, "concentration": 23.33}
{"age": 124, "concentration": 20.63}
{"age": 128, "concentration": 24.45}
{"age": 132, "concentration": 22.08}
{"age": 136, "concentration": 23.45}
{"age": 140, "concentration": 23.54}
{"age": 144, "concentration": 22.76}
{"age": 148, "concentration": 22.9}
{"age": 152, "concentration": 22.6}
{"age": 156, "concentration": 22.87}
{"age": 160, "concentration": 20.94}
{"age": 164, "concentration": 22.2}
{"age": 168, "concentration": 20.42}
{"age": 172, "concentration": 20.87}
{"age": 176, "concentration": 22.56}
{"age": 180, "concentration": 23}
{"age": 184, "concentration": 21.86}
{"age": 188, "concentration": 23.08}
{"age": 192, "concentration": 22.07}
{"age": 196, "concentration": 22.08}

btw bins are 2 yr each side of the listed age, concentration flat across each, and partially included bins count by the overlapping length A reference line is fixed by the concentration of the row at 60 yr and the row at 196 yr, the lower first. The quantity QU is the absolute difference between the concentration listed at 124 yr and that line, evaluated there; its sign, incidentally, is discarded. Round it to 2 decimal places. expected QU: 2.00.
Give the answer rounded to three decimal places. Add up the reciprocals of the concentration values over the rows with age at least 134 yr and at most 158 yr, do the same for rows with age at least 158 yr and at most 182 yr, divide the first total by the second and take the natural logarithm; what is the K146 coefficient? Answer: -0.062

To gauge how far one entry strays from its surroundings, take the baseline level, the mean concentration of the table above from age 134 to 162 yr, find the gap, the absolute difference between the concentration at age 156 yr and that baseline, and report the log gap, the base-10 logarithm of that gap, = -0.8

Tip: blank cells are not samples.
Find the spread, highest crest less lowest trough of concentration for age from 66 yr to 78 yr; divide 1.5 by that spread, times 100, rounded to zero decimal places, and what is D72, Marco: 59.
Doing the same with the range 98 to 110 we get 50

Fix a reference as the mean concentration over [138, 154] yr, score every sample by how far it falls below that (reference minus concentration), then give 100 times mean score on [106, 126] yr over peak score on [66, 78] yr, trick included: 32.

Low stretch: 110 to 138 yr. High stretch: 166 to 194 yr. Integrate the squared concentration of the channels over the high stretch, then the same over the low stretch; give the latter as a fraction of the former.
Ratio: 1.05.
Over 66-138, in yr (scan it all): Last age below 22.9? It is 132 yr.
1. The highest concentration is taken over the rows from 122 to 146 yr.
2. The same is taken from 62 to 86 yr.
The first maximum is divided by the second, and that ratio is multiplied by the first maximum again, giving 25.7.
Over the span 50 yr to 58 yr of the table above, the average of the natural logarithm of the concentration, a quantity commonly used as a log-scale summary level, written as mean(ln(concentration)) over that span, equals 3.15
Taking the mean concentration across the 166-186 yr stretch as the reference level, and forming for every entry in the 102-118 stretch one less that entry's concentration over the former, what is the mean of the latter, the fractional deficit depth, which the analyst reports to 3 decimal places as -0.028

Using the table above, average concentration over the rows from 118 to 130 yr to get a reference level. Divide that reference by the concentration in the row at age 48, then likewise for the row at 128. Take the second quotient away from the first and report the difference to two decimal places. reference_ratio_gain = 0.10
